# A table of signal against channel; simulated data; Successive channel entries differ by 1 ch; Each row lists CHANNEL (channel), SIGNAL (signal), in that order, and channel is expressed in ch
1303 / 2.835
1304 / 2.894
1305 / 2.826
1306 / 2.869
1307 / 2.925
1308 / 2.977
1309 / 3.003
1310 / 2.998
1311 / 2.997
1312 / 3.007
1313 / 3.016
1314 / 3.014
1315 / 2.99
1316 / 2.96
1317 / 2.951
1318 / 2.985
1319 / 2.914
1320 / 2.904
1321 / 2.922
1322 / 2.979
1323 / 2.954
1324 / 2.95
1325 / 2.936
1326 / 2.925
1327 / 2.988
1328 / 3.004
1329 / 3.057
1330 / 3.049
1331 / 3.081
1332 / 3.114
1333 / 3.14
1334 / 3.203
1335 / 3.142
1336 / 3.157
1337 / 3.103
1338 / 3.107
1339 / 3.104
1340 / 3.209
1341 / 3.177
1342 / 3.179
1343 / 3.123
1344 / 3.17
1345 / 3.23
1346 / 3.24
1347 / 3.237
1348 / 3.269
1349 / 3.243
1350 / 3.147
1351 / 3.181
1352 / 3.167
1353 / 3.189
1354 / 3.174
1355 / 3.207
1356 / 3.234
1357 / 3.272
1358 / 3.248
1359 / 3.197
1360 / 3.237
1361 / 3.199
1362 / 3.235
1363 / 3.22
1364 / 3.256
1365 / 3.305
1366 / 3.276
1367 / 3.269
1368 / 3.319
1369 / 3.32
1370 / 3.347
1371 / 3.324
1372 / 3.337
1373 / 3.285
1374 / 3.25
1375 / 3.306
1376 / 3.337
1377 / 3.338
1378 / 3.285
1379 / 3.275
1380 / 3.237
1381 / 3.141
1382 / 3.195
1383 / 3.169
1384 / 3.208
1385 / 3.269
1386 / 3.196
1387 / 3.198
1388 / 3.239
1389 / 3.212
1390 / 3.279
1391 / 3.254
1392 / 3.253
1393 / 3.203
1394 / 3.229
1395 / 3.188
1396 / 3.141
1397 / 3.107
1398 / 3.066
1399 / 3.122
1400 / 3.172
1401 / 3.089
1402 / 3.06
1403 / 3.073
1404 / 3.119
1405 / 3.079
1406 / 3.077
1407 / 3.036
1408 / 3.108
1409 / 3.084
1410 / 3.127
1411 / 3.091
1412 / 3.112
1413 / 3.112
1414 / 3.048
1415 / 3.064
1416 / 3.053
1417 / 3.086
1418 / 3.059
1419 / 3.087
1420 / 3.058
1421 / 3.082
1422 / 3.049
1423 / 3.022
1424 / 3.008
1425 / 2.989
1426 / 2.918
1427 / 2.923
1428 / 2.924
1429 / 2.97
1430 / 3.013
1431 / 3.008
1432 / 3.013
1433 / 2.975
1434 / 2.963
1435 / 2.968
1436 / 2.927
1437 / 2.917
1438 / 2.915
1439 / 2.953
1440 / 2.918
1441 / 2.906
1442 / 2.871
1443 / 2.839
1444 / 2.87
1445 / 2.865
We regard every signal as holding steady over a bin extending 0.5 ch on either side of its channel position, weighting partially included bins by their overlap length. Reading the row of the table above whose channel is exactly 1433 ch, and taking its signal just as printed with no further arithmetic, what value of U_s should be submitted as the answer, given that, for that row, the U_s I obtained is 2.975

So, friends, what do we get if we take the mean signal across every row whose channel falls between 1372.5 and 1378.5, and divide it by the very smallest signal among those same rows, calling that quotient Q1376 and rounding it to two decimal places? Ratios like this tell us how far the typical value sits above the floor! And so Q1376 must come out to 1.02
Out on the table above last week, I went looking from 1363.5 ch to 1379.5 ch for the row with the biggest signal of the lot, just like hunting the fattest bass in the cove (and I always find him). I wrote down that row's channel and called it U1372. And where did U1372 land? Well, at 1370 ch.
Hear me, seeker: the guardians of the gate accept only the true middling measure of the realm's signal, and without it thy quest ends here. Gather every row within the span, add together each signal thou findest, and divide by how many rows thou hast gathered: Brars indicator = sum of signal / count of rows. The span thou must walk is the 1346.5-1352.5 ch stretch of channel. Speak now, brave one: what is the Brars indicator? 3.21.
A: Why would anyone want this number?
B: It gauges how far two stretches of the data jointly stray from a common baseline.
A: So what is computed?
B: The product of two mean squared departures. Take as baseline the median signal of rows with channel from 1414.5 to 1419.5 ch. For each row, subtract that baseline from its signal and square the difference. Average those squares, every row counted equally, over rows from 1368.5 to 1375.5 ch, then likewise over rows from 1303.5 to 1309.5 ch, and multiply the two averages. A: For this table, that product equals 0.0016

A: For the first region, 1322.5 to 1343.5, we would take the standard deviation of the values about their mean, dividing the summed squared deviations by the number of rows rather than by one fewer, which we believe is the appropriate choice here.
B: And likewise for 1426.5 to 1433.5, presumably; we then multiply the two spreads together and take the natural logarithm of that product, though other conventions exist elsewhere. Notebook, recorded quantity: -5.74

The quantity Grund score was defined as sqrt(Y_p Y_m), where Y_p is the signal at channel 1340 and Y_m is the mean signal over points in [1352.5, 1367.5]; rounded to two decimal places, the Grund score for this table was 3.22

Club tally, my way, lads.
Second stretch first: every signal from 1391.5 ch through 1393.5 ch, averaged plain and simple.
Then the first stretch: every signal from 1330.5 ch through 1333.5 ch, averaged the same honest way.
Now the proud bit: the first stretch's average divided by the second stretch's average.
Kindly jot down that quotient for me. 0.96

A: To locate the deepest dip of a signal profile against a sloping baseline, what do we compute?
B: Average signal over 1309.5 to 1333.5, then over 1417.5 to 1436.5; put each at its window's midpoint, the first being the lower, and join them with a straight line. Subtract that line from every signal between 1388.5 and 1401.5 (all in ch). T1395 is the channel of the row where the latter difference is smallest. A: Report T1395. 1398 ch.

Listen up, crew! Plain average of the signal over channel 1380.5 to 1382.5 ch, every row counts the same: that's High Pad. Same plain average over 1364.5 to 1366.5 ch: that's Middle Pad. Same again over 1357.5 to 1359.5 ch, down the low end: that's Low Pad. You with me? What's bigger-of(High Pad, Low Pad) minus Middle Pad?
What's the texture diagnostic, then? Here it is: -0.068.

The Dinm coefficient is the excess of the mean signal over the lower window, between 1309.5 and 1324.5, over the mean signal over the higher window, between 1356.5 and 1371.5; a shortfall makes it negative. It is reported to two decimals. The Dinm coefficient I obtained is -0.30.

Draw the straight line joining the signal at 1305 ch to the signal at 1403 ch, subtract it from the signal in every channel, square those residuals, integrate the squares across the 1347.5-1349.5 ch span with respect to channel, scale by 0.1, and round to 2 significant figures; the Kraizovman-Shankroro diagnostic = 0.021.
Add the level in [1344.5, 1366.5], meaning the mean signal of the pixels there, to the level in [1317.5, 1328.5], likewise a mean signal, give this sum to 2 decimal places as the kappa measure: 6.18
